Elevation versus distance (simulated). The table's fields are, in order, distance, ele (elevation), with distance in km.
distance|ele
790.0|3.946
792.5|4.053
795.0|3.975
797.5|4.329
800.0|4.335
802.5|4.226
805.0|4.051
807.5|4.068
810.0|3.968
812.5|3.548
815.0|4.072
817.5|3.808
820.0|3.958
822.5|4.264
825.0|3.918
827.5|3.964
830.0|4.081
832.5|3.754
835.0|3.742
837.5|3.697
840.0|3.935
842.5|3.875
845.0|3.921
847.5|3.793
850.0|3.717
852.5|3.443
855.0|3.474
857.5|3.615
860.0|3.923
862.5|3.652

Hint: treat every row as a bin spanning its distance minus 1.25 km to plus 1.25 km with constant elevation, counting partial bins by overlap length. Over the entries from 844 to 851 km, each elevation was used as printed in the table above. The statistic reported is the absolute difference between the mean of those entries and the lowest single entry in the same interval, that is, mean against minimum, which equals 0.093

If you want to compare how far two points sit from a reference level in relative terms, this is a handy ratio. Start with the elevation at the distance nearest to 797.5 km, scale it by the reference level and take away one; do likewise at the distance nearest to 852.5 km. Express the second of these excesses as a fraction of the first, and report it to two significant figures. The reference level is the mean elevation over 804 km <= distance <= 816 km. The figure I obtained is -1.3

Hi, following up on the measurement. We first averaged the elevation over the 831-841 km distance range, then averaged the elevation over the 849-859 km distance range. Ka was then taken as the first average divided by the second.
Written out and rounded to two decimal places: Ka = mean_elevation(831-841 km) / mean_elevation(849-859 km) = 1.06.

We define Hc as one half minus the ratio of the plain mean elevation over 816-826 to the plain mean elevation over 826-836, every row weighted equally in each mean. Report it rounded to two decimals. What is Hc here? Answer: -0.53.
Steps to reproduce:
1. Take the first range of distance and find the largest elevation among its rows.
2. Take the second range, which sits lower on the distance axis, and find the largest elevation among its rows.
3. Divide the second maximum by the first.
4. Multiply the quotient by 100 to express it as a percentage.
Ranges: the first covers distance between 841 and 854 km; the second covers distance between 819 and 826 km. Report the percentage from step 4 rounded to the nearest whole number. 109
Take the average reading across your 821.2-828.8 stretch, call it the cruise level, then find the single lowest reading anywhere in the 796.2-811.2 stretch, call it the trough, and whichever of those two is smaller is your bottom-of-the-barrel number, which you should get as 3.97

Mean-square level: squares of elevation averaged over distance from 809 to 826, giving 15.52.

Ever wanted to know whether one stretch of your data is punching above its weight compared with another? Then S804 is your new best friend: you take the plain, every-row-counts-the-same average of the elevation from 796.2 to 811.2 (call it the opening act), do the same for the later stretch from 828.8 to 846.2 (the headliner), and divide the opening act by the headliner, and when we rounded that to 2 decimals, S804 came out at 1.08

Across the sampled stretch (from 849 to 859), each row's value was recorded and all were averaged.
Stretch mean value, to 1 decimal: 3.6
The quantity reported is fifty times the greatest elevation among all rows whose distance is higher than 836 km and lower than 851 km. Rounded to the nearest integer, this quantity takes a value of 197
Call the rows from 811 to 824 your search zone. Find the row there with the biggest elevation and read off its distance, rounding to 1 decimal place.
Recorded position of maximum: 822.5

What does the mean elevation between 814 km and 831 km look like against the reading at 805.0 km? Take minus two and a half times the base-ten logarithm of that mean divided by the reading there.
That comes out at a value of 0.01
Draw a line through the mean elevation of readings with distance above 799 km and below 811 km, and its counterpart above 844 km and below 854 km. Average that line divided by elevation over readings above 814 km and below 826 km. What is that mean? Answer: 1.00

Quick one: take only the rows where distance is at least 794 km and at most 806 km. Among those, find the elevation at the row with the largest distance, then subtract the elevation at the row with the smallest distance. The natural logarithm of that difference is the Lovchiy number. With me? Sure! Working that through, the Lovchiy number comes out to -2.6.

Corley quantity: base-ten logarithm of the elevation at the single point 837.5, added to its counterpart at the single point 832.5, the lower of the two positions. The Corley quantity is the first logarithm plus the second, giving 1.14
